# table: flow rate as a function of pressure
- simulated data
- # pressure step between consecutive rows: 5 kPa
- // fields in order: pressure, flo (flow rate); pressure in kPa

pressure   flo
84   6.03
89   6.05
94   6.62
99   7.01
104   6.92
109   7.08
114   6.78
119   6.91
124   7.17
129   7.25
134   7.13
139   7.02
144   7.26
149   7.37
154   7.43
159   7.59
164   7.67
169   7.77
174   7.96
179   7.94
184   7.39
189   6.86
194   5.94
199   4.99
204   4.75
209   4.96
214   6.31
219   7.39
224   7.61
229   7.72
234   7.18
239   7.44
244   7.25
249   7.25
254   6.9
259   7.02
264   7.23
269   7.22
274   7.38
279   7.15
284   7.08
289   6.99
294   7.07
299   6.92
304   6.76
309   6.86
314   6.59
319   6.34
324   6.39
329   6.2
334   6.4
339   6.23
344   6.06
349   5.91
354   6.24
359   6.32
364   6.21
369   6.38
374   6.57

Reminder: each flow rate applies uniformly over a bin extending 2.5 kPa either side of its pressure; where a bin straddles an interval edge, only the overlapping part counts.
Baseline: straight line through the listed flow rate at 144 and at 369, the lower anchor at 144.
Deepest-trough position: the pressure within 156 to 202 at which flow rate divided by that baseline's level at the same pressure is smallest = 199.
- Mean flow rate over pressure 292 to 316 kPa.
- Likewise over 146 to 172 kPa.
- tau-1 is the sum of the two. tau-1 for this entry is 14.4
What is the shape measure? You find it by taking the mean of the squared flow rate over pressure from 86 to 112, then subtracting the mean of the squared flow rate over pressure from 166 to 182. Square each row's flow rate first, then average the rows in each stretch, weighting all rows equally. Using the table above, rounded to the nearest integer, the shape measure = -17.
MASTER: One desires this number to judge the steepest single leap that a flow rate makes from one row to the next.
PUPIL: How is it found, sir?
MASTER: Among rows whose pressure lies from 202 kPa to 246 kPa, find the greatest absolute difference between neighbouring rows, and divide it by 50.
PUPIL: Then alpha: 0.0270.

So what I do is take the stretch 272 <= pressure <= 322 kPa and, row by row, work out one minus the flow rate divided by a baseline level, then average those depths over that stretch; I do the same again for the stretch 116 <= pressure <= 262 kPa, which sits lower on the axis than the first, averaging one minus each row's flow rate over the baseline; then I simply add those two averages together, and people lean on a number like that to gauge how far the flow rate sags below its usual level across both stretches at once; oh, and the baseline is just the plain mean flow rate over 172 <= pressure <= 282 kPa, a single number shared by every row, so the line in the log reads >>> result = -0.018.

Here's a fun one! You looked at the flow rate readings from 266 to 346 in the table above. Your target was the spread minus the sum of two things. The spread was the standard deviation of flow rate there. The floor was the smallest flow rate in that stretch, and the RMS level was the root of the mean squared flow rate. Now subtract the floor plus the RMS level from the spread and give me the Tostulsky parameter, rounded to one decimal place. -12.4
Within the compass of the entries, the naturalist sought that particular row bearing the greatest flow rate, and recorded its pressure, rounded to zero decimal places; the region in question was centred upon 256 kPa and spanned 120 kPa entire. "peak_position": 229 kPa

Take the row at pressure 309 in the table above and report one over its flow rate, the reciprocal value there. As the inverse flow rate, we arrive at 0.146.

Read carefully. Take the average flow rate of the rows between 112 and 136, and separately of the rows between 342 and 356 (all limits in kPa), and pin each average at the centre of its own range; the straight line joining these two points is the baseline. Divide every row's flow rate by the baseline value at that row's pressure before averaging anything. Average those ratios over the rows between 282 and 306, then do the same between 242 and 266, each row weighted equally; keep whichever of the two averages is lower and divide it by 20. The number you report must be 0.0550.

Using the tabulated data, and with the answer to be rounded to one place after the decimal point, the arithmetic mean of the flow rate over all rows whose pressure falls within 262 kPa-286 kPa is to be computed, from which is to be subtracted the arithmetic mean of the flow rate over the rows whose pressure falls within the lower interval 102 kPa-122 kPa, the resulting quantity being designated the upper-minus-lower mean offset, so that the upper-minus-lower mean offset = 0.3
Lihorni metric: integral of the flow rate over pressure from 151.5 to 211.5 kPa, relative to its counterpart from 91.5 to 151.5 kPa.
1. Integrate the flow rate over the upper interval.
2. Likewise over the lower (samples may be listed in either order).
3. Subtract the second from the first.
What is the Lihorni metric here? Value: -16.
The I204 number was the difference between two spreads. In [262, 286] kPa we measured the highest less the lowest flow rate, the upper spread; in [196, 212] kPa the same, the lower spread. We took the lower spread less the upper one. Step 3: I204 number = -0.1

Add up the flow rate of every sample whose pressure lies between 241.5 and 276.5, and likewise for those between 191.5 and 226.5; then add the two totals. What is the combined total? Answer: 92.2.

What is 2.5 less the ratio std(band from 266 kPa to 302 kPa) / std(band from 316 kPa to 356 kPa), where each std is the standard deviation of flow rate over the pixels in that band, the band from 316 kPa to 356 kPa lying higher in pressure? 1.6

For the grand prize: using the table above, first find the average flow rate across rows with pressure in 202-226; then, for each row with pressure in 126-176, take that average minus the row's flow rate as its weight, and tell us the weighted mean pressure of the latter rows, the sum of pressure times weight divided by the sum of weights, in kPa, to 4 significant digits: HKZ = 154.6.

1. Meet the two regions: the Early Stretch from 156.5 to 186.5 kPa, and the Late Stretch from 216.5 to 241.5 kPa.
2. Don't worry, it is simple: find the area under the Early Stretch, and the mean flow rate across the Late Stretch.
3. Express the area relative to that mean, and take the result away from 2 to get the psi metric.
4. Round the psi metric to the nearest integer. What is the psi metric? -29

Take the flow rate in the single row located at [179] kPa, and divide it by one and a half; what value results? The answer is 5.29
